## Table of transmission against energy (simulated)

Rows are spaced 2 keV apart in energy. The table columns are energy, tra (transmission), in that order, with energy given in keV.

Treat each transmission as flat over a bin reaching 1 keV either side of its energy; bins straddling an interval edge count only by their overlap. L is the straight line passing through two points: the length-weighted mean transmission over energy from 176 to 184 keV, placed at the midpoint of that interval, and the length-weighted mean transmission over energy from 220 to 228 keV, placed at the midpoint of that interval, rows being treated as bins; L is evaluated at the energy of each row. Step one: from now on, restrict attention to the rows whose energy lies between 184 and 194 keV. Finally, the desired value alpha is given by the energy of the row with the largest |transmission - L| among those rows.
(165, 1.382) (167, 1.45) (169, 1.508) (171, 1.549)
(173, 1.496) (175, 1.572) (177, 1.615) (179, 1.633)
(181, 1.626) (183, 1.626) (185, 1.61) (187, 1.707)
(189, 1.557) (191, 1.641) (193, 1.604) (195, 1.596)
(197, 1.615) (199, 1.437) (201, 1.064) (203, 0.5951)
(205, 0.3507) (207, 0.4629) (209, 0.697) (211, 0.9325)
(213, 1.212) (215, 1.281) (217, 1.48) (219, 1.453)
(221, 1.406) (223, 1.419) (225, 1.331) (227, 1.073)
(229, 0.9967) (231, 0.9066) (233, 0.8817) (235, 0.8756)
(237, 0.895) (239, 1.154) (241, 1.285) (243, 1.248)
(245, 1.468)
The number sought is 187 keV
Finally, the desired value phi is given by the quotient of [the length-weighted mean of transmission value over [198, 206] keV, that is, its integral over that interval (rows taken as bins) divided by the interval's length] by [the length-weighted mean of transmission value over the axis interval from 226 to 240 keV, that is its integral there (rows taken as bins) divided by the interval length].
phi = 0.9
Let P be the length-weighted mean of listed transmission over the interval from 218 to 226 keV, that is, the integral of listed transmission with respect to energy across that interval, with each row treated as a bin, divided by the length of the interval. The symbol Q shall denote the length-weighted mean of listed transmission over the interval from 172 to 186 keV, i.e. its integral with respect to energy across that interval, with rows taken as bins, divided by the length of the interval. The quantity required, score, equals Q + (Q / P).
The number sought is 2.7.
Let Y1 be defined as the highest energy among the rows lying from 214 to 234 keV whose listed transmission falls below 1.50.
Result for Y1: 233 keV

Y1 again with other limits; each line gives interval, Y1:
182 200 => 199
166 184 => 173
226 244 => 243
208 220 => 219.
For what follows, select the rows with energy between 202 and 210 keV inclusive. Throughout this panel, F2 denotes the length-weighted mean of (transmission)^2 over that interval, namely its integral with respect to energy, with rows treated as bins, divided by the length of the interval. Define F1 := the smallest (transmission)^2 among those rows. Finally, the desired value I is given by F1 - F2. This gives -0.2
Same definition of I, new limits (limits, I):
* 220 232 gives -0.6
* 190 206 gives -1.6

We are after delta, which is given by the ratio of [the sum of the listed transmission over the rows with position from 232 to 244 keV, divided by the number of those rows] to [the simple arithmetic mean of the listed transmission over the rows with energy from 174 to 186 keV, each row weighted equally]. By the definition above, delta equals 0.7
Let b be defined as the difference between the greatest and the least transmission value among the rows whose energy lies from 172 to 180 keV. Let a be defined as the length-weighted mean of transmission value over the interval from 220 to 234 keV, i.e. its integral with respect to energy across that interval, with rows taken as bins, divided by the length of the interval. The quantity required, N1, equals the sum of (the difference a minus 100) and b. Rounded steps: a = 1.14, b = 0.14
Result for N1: -98.7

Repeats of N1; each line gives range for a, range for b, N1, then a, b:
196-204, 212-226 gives -98.6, 1.18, 0.27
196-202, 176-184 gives -98.6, 1.37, 0.02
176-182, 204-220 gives -97.2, 1.62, 1.13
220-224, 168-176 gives -98.5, 1.41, 0.08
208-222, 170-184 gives -98.7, 1.21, 0.14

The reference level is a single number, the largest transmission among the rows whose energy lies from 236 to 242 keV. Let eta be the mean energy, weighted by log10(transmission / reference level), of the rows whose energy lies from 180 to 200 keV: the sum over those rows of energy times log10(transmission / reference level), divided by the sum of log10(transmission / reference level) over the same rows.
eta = 189.4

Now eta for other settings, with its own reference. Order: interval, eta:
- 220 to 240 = 234.4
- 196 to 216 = 206.8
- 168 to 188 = 178.9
